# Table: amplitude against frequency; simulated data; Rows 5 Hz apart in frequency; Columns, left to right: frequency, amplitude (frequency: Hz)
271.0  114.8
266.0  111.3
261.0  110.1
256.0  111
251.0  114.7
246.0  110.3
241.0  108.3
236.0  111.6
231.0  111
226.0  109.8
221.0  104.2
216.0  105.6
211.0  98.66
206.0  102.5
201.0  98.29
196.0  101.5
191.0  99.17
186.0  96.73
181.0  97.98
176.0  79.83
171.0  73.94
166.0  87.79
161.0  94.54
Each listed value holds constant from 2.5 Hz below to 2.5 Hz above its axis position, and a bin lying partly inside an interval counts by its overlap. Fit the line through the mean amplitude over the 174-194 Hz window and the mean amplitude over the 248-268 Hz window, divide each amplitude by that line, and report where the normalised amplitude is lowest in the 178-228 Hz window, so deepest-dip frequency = 211.0 Hz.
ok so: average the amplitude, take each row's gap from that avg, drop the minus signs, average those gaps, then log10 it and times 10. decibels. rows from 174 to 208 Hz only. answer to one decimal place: 6.8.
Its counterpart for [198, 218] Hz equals 4.5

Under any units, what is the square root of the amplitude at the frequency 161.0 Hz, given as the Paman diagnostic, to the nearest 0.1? 9.7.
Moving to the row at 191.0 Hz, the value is 10.0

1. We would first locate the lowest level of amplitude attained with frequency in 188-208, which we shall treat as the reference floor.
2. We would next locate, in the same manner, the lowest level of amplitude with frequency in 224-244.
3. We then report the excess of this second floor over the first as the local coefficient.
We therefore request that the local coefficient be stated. 10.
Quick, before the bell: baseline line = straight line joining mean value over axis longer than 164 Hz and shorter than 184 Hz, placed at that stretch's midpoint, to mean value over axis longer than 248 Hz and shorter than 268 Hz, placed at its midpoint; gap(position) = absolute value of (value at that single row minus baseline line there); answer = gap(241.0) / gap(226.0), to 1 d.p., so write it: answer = 0.2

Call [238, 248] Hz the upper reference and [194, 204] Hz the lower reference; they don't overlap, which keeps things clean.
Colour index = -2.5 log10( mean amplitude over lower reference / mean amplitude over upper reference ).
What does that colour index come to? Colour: 0.10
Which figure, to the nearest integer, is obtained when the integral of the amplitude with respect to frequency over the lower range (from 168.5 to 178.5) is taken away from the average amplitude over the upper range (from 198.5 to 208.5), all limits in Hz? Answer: -668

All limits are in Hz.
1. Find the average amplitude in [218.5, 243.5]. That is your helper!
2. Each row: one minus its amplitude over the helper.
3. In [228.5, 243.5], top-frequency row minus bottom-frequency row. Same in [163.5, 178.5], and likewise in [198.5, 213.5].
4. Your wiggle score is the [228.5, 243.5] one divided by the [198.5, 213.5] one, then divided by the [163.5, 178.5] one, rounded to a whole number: -100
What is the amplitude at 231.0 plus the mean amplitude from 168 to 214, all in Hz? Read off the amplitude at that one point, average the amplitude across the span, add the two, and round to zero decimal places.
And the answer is 205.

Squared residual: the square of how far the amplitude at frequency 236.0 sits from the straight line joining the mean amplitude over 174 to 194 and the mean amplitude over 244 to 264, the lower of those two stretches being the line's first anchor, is 21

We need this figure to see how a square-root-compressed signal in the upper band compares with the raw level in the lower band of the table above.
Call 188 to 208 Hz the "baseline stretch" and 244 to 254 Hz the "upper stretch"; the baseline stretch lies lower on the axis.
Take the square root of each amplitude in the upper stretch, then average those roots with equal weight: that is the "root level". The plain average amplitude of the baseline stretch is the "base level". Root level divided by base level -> 0.106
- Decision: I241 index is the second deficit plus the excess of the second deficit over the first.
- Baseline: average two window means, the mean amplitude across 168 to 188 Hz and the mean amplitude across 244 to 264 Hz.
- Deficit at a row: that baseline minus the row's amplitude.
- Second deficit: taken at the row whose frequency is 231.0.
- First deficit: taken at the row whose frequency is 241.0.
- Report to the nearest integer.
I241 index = -14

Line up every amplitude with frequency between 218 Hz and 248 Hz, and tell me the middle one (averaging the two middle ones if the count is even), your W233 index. 110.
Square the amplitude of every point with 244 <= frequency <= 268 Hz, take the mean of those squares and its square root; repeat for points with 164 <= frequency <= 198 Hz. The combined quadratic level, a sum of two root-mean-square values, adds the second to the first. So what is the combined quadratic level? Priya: 203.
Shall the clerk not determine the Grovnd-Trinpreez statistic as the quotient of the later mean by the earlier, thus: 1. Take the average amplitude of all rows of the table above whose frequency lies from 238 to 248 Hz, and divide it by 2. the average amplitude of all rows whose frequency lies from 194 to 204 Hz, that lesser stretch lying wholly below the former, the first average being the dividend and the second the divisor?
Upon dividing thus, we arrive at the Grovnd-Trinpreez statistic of 1.094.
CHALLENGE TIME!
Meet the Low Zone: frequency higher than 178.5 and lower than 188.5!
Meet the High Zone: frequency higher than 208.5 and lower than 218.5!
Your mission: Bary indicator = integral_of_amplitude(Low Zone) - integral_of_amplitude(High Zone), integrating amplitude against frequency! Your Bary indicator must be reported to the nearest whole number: -48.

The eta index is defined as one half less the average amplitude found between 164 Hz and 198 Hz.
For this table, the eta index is -90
